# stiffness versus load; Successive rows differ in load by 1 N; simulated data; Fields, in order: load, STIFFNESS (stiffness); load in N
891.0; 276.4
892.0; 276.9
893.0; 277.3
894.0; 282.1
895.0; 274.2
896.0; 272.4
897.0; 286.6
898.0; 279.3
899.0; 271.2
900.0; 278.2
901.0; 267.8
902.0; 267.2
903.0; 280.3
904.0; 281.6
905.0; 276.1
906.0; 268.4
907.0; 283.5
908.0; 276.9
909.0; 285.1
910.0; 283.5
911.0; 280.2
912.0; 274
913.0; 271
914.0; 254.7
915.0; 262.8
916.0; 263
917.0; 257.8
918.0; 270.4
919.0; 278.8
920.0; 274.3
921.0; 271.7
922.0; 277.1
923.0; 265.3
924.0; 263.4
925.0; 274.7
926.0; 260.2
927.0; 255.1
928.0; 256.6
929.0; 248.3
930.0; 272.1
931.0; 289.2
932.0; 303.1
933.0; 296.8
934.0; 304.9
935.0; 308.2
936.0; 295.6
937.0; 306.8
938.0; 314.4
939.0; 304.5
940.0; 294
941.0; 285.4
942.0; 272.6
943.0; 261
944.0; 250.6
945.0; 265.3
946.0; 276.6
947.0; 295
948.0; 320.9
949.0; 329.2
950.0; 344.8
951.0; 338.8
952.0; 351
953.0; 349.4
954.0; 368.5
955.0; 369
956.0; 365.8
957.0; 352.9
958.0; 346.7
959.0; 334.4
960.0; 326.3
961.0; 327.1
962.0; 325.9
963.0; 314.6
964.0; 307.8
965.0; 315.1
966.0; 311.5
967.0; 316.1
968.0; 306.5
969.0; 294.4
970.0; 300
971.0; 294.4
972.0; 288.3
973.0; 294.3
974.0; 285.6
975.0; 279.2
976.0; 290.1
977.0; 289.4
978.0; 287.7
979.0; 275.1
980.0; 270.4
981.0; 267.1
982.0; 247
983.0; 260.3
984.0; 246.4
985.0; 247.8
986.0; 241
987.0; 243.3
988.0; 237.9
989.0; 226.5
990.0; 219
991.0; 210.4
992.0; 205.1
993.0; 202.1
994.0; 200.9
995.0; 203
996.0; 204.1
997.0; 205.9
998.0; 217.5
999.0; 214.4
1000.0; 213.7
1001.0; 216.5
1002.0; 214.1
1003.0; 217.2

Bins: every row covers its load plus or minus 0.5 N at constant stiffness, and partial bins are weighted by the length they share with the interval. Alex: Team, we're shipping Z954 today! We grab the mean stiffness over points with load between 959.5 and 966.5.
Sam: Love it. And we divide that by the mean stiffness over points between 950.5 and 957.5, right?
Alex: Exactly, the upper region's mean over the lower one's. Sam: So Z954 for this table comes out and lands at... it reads 0.89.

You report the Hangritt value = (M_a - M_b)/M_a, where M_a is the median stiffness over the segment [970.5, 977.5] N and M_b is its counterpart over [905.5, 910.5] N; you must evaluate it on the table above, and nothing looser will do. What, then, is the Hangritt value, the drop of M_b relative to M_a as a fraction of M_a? 0.0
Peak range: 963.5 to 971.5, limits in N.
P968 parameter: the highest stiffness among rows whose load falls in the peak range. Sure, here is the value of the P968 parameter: 316.1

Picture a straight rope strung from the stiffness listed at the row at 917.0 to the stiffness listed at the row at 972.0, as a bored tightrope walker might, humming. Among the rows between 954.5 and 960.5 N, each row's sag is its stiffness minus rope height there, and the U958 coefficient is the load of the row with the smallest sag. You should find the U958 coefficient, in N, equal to 960.0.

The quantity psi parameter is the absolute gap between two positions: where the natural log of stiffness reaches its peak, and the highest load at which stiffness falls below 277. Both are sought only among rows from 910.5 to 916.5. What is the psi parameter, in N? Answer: 5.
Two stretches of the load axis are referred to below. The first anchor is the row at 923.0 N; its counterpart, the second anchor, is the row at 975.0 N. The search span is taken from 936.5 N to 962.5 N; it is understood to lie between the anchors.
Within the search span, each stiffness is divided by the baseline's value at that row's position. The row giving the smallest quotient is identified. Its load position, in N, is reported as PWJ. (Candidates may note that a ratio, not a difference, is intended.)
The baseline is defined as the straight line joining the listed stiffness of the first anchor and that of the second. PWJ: 944.0 N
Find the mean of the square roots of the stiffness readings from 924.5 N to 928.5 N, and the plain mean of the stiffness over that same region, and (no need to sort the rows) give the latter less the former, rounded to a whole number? 245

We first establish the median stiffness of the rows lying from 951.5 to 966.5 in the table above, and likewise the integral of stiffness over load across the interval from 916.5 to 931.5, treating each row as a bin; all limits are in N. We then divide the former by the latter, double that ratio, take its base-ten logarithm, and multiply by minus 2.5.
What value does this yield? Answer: 1.95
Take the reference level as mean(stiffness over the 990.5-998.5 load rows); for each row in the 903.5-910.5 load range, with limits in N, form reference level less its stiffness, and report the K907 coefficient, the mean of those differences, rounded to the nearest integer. -73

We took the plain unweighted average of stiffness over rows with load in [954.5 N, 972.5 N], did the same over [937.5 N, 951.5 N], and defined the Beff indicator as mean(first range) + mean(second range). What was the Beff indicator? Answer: 619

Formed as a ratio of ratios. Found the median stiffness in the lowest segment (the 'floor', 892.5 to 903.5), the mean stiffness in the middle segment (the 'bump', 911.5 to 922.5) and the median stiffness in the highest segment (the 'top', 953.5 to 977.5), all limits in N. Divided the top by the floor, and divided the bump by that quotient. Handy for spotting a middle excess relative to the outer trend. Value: 238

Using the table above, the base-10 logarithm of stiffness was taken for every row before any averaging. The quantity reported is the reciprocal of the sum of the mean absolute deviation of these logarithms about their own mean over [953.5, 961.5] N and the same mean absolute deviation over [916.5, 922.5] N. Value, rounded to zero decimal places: 37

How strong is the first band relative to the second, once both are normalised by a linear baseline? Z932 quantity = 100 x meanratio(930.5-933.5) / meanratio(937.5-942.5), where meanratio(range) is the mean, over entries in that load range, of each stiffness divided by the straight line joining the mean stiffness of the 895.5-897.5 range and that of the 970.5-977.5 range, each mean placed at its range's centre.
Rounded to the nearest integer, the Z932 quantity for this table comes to 101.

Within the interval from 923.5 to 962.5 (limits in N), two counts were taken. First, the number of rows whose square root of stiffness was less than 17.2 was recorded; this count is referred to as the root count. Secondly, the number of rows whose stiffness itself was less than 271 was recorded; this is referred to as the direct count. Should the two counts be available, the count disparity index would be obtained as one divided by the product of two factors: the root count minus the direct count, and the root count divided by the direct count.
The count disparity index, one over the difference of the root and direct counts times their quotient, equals 0.05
